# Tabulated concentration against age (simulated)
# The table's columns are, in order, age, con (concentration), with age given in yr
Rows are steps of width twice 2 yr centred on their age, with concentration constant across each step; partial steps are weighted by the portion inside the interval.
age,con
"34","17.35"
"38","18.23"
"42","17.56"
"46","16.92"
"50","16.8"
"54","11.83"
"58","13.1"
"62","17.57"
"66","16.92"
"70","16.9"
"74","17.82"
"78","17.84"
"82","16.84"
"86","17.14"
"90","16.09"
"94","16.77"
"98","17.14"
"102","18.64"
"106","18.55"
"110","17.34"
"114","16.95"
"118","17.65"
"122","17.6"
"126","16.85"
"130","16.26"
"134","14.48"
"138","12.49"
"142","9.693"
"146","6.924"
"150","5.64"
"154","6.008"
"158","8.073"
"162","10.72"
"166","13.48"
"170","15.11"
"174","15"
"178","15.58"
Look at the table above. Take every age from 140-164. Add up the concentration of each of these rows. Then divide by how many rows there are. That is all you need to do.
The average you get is 7.8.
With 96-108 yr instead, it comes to 18.1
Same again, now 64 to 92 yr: 17.1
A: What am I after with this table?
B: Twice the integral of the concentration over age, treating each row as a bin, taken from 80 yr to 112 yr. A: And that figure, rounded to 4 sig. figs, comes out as 1108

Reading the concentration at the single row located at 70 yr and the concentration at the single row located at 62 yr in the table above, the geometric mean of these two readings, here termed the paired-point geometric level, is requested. 17.2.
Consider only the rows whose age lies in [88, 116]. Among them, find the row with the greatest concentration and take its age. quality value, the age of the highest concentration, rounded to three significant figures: 102 yr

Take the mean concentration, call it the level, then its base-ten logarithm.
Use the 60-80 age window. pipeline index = 1.24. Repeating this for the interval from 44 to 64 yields 1.18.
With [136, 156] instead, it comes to 0.91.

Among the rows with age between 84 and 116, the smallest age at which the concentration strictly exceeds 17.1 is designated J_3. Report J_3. 86 yr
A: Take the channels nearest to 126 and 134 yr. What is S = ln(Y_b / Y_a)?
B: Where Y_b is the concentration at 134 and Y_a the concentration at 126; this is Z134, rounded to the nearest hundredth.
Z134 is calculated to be -0.15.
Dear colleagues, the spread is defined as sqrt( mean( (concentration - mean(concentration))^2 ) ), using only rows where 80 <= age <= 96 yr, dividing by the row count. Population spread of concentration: 0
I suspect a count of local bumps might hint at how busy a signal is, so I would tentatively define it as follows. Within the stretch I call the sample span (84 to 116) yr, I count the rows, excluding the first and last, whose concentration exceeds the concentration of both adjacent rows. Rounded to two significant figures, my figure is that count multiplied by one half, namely 0.50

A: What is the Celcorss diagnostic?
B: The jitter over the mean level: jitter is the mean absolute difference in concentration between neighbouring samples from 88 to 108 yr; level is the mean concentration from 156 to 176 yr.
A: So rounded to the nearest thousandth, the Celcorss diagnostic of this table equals 0.053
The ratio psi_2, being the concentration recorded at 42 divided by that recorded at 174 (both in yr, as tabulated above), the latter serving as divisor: 1.17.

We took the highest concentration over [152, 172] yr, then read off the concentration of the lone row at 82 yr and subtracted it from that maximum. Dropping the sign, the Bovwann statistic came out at 1.7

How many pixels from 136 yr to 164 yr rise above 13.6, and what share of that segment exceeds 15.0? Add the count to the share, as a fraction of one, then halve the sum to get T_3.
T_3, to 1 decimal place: 0.0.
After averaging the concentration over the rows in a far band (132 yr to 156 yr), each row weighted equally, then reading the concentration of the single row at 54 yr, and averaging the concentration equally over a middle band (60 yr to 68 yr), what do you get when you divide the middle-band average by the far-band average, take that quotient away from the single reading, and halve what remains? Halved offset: 5.0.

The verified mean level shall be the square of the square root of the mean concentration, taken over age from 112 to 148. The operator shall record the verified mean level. 14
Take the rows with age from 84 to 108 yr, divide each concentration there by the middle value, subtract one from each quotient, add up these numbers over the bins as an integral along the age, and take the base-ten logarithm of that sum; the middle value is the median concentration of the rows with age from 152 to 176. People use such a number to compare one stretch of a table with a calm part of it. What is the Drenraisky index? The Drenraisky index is 1.02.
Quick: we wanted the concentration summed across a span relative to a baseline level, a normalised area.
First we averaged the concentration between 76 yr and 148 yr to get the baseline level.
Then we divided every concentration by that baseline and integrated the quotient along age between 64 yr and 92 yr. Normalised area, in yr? 30.2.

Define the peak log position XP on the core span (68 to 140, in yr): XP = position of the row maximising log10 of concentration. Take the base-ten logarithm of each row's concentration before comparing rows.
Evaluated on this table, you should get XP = 102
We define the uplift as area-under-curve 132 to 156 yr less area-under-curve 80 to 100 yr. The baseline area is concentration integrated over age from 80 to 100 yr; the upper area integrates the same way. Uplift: -115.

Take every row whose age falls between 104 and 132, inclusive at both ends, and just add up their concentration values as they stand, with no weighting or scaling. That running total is 121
